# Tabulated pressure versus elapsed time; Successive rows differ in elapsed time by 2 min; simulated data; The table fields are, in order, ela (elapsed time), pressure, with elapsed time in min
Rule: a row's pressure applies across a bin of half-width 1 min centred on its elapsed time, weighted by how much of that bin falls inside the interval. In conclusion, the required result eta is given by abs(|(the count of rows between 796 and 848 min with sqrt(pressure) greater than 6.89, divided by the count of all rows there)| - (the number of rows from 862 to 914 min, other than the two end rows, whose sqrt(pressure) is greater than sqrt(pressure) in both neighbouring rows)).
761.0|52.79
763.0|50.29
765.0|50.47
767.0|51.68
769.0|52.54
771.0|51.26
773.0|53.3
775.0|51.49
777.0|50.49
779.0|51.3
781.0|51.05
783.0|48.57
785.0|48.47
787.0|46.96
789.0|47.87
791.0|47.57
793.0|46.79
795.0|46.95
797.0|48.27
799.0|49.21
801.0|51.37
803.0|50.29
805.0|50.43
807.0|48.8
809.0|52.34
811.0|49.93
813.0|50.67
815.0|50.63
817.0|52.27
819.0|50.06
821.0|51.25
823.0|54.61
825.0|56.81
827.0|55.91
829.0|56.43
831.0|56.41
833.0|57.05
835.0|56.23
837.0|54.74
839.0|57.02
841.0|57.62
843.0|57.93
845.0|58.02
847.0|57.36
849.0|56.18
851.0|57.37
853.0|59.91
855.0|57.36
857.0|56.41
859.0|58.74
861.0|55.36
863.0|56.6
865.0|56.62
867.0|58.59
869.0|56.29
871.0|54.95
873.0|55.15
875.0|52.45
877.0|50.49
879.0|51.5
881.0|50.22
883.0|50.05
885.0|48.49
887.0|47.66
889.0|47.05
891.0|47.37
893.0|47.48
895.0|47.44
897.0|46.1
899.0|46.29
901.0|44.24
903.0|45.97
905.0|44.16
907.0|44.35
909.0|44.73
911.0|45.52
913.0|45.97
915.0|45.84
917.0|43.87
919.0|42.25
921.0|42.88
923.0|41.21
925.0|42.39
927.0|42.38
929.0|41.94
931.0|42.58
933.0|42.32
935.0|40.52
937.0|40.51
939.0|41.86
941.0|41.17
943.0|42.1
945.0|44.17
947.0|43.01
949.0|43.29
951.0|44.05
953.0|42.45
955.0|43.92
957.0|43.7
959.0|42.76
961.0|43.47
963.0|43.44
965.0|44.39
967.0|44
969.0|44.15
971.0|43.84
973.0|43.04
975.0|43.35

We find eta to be 5.0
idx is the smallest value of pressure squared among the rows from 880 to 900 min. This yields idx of 2125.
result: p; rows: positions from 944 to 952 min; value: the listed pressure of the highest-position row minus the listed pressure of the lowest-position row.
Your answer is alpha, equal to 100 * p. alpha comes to -12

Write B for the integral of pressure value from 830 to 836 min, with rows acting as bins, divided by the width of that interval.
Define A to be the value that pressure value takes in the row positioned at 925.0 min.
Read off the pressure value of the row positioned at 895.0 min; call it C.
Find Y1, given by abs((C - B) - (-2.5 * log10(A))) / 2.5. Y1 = 2.0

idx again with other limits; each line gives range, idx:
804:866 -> 2381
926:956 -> 1641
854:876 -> 2751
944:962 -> 1802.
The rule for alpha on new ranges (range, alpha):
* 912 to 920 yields -372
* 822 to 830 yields 182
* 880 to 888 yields -256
